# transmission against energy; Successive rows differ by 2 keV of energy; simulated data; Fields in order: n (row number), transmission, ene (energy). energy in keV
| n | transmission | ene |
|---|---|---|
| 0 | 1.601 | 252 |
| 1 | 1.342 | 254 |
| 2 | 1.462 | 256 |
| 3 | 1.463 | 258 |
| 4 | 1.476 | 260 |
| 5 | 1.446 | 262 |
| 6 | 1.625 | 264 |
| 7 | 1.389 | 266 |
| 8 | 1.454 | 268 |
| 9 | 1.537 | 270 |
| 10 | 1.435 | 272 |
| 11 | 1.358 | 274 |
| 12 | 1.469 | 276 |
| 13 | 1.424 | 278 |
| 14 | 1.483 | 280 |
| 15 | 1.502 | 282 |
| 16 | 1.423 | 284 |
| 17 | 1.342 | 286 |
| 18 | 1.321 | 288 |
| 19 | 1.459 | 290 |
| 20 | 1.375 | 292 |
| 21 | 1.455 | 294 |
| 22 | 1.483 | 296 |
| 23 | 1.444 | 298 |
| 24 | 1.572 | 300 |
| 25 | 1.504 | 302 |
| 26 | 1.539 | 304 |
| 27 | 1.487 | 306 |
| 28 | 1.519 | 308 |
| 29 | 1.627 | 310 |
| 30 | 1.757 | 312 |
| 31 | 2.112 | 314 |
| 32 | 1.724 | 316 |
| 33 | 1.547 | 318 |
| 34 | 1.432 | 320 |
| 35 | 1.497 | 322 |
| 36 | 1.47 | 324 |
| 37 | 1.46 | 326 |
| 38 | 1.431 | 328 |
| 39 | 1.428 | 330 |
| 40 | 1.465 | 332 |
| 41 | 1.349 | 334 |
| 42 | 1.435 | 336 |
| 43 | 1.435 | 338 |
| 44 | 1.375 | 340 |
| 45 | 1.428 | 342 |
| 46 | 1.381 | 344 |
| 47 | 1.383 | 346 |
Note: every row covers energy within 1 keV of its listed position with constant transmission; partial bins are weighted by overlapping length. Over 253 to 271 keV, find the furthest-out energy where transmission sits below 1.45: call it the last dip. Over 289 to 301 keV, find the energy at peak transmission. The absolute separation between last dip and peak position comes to 34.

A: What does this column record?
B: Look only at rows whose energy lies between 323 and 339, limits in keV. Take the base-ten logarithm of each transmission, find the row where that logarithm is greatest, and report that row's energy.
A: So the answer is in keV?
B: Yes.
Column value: 324 keV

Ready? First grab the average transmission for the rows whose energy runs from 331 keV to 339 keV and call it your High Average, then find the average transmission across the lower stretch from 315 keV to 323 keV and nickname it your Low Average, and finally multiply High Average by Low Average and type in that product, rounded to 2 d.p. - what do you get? 2.20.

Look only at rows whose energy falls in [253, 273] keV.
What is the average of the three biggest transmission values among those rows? 1.55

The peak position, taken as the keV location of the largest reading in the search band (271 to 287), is 282 keV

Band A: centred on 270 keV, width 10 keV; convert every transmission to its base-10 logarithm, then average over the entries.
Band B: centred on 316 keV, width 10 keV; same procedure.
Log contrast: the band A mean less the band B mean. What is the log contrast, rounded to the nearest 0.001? -0.074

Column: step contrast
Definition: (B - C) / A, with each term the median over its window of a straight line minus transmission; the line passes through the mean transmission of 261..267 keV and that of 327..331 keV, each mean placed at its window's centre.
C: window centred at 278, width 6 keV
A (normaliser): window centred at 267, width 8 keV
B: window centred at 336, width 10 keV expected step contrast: 1.4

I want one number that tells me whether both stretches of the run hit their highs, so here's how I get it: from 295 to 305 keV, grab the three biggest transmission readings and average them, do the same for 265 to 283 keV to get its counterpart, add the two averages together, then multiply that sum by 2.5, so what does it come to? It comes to 7.6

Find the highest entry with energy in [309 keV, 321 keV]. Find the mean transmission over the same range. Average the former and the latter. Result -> 1.91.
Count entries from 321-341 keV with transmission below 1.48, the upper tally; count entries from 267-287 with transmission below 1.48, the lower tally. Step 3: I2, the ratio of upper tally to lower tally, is 1.3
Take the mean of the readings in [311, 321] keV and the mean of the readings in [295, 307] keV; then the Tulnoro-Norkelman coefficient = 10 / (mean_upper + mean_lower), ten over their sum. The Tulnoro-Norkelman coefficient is 3.11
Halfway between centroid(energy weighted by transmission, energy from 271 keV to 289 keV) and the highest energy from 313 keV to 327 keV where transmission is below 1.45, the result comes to 300.0 keV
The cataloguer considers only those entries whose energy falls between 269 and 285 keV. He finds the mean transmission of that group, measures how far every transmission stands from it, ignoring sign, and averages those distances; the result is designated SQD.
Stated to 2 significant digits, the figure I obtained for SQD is 0.044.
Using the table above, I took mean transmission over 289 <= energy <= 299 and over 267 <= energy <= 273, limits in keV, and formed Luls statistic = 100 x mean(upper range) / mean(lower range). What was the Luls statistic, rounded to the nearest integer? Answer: 98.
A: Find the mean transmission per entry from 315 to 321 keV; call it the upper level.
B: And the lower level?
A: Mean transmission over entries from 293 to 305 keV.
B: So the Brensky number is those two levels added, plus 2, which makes 5.07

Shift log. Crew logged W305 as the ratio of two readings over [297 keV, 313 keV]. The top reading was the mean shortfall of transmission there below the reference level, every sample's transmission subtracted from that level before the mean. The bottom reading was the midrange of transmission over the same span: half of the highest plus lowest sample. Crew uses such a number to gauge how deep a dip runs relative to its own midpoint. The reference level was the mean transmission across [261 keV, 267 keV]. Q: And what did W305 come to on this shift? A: -0.043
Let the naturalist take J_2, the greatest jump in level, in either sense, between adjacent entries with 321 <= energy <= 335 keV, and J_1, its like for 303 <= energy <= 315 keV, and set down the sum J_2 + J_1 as 0.47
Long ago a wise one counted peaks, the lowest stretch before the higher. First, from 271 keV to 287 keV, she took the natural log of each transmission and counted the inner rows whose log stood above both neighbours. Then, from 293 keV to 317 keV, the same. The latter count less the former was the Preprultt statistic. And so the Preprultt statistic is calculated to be 2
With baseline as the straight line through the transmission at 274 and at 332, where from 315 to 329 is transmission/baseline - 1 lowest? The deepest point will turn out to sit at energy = 328 keV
